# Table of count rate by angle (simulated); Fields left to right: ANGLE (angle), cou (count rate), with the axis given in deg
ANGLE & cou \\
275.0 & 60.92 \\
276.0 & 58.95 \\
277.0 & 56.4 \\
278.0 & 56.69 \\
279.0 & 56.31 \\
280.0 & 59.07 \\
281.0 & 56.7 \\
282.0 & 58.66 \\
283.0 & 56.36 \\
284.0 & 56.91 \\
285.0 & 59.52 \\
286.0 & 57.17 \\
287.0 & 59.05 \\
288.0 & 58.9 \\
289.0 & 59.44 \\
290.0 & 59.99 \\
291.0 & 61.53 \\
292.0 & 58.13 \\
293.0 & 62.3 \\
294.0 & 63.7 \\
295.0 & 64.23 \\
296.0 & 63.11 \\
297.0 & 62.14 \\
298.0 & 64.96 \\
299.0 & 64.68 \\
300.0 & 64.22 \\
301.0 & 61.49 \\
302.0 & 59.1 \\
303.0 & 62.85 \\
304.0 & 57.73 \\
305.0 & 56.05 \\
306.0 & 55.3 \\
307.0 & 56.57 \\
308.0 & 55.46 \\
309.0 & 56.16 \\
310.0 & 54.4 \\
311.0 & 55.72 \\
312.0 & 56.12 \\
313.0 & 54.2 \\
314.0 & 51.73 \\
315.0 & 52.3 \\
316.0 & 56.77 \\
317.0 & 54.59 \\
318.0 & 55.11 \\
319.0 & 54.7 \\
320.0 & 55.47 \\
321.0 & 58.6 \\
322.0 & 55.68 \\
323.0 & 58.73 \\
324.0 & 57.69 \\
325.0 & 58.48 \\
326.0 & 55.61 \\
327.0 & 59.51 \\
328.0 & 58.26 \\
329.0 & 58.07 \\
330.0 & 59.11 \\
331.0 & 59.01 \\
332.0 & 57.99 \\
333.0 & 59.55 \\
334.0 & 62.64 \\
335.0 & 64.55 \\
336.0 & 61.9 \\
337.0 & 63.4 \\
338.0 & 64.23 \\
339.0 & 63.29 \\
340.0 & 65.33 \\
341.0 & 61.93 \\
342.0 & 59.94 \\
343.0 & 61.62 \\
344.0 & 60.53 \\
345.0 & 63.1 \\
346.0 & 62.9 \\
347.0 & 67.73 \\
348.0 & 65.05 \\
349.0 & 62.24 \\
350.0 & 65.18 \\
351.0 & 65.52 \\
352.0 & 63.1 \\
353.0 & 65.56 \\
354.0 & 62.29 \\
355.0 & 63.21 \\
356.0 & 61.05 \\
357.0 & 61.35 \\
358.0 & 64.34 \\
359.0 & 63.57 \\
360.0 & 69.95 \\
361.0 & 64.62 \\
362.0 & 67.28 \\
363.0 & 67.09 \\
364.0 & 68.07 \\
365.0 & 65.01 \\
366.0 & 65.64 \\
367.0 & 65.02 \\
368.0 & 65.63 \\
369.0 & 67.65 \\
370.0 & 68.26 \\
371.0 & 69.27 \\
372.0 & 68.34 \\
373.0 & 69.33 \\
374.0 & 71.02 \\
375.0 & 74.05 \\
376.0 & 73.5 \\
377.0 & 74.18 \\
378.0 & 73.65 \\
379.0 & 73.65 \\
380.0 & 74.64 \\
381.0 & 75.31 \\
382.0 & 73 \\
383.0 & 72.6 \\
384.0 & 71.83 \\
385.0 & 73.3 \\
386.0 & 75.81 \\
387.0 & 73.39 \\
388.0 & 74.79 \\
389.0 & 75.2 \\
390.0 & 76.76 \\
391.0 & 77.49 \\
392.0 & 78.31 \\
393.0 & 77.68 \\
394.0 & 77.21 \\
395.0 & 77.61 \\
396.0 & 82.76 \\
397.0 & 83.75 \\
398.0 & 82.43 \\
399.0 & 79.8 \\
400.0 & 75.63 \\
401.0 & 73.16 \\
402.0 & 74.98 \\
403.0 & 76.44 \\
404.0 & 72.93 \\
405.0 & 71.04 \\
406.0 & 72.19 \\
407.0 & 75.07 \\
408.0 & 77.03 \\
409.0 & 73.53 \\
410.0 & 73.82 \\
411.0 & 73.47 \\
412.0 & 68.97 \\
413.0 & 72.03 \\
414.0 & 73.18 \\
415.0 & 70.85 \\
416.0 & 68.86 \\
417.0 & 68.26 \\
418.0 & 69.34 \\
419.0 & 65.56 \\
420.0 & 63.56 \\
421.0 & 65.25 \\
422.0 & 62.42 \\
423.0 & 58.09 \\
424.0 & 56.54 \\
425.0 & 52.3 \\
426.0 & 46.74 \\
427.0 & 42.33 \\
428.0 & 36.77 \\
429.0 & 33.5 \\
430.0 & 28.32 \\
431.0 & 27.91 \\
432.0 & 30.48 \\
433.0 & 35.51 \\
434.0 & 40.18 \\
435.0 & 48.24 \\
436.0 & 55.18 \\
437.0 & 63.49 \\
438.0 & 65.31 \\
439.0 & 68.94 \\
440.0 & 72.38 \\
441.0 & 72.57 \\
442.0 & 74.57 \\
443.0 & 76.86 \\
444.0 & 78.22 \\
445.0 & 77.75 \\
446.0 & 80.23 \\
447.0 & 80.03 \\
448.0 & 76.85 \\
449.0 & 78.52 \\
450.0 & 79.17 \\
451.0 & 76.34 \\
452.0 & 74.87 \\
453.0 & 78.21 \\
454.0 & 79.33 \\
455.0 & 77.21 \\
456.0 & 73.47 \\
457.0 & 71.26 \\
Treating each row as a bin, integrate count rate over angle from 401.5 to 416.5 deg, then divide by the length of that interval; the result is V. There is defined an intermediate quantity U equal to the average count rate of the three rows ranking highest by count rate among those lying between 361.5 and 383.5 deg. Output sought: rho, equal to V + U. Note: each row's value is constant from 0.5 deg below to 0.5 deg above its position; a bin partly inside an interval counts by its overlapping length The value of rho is 148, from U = 75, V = 73.0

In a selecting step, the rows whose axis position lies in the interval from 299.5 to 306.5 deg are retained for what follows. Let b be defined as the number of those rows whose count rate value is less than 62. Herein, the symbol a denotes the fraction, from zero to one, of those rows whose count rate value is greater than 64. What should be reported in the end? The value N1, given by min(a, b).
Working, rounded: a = 0.14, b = 5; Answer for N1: 0.14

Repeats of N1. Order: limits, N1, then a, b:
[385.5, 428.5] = 0.81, 0.81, 6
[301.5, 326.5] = 0.00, 0.00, 24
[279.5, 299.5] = 0.15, 0.15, 13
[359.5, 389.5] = 0.00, 1.00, 0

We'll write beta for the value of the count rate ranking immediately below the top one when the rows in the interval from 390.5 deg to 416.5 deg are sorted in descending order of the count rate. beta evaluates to 82.76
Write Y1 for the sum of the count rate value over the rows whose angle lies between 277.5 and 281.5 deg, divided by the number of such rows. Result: 57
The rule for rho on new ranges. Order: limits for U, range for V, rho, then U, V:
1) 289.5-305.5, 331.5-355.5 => 128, 65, 63.0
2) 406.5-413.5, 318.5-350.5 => 136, 75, 60.7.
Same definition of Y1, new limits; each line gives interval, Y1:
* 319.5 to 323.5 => 57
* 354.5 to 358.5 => 62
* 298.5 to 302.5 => 62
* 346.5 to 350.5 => 65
